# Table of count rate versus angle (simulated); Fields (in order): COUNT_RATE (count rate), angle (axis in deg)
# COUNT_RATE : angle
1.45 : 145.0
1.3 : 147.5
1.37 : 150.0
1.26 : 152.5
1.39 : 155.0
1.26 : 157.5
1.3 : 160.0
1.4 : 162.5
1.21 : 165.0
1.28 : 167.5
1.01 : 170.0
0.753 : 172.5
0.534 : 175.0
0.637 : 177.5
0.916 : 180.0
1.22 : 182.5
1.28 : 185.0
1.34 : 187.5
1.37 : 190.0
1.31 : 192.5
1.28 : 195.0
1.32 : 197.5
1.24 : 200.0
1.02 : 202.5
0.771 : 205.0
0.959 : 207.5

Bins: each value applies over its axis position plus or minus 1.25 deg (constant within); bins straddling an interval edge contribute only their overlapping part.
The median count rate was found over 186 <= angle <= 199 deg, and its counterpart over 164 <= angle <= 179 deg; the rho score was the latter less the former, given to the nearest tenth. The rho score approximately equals -0.4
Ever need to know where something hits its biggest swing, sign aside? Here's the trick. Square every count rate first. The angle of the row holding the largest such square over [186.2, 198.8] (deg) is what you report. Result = 190.0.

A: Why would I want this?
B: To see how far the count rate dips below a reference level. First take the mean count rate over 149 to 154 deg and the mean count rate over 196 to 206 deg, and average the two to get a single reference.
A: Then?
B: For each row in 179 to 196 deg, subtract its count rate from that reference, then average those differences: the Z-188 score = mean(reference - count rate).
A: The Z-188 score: -0.04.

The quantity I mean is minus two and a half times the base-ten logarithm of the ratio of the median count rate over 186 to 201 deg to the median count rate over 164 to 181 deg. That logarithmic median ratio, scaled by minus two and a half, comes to -0.4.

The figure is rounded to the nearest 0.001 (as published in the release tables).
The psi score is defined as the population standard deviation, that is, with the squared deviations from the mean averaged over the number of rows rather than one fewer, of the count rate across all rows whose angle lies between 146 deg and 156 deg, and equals 0.052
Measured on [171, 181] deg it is 0.142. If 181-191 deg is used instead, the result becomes 0.058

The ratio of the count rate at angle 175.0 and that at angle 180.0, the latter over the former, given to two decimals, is 1.72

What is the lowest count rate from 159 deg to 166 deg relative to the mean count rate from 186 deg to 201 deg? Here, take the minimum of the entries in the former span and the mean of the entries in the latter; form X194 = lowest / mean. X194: 0.92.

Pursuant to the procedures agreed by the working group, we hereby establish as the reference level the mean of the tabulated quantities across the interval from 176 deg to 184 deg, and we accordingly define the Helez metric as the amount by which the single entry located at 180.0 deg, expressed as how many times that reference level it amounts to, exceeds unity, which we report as 0.0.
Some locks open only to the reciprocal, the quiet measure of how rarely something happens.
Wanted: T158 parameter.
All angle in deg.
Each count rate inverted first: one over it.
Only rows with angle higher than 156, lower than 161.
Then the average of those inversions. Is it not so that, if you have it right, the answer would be 0.78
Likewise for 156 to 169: 0.78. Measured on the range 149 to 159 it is 0.76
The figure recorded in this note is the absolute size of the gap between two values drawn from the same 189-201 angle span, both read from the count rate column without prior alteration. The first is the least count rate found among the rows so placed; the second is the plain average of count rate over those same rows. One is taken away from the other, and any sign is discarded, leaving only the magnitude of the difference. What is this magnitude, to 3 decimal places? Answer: 0.064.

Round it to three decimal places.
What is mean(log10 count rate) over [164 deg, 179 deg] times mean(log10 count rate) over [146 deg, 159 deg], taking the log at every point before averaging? -0.008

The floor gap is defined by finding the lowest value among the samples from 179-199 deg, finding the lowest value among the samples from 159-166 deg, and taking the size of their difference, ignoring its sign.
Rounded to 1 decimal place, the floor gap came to 0.3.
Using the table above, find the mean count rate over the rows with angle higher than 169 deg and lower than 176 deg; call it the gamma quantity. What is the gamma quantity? 0.77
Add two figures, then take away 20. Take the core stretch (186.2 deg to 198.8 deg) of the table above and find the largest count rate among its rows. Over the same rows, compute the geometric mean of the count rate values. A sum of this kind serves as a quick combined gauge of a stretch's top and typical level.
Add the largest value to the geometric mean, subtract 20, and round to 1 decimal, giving -17.3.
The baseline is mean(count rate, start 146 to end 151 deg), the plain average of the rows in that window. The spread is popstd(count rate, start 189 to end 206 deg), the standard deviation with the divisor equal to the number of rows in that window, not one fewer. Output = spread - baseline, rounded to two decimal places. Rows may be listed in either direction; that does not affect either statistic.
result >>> -1.14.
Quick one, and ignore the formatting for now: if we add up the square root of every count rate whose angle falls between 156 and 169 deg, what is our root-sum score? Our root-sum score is 5.7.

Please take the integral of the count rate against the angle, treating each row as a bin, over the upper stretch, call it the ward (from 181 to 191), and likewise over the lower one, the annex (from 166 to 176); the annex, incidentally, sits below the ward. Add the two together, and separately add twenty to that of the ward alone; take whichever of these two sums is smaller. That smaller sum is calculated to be 22.0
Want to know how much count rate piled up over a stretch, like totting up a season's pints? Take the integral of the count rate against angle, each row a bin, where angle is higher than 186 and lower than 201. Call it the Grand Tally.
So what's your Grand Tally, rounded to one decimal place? 19.7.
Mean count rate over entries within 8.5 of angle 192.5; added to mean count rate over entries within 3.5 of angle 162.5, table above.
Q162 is 2.61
